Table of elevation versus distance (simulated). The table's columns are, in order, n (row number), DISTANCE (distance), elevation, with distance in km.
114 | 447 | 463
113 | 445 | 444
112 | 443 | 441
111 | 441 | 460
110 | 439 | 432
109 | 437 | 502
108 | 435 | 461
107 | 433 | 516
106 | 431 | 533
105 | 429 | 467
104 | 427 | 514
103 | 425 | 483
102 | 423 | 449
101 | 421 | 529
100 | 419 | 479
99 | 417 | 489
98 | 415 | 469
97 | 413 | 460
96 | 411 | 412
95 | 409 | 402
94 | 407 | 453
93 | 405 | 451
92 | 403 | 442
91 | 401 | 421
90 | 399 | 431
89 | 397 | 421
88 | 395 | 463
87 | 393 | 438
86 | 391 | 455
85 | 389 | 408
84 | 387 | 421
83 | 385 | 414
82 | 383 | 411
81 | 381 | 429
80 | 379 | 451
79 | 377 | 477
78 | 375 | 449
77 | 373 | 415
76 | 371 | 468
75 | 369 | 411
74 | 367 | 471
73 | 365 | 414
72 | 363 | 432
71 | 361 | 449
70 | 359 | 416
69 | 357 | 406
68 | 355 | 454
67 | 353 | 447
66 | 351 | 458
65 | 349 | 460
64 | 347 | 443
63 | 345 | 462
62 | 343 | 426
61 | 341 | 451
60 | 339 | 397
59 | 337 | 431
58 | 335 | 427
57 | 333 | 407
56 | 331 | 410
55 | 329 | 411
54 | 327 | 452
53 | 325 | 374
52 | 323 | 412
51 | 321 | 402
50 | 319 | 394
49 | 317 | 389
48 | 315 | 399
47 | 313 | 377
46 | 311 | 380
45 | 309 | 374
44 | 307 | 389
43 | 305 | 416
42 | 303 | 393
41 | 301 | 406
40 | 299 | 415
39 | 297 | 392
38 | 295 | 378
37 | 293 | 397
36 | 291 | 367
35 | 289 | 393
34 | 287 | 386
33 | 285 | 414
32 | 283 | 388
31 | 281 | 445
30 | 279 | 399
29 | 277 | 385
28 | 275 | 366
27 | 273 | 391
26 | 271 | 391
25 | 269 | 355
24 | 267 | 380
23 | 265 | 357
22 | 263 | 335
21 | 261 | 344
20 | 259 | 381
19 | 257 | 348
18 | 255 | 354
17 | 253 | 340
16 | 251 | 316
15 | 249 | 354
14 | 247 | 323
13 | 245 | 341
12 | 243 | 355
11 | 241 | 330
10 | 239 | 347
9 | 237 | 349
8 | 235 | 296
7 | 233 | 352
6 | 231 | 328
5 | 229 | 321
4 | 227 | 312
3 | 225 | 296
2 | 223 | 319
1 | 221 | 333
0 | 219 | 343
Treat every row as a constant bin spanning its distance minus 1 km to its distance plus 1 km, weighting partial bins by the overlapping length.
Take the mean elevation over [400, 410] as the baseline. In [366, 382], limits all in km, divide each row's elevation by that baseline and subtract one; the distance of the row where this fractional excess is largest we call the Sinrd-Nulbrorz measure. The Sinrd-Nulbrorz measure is 377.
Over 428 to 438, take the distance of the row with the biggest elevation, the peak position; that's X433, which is 431 km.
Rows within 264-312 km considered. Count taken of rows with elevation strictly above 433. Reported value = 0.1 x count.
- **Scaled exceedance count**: 0.10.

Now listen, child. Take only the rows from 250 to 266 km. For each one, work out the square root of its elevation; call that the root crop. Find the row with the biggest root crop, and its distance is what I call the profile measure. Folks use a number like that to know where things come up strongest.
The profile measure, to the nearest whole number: 259 km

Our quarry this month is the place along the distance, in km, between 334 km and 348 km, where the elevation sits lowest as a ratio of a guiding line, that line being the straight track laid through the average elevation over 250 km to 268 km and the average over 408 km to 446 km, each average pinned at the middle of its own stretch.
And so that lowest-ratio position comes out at 339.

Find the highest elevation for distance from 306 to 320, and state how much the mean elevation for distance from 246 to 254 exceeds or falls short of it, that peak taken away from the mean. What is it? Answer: -66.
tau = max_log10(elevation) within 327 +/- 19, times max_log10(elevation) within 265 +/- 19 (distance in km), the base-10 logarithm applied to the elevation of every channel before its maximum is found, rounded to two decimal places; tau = 7.06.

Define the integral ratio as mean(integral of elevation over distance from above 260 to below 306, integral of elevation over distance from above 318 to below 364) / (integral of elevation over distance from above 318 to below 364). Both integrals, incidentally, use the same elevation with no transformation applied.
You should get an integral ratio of 0.95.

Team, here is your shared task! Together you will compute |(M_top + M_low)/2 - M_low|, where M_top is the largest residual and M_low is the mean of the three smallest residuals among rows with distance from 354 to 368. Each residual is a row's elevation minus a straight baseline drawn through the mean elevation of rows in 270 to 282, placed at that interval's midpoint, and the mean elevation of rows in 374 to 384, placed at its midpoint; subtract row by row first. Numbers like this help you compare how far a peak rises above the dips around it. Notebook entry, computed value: 28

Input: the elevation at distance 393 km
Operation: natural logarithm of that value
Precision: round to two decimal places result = 6.08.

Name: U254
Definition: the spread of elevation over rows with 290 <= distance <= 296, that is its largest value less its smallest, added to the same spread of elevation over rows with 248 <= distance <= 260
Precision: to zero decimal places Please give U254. 95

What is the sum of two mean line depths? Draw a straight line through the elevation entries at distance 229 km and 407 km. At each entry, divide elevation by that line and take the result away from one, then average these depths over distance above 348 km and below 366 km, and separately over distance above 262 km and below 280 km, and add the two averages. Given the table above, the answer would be -0.11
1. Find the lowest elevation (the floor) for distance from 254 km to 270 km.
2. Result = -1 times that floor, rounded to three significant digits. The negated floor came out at -335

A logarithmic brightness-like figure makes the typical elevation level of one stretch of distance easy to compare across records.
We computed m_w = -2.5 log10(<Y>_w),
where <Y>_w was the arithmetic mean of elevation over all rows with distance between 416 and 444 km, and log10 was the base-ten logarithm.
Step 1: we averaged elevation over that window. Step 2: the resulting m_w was -6.71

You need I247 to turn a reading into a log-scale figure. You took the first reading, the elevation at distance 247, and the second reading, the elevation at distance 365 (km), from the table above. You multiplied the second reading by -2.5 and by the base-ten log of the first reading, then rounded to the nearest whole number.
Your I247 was -2597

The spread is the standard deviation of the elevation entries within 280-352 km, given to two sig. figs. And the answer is 27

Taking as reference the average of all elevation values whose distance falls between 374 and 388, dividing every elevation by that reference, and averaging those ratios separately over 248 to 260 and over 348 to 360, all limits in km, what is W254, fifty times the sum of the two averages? 90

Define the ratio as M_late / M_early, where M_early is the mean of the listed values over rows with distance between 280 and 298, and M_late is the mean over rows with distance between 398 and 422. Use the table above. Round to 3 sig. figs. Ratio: 1.15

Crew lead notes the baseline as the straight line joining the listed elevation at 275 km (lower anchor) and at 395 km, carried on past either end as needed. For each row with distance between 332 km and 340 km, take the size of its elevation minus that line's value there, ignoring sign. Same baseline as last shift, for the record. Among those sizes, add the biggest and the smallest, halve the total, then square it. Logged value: 177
